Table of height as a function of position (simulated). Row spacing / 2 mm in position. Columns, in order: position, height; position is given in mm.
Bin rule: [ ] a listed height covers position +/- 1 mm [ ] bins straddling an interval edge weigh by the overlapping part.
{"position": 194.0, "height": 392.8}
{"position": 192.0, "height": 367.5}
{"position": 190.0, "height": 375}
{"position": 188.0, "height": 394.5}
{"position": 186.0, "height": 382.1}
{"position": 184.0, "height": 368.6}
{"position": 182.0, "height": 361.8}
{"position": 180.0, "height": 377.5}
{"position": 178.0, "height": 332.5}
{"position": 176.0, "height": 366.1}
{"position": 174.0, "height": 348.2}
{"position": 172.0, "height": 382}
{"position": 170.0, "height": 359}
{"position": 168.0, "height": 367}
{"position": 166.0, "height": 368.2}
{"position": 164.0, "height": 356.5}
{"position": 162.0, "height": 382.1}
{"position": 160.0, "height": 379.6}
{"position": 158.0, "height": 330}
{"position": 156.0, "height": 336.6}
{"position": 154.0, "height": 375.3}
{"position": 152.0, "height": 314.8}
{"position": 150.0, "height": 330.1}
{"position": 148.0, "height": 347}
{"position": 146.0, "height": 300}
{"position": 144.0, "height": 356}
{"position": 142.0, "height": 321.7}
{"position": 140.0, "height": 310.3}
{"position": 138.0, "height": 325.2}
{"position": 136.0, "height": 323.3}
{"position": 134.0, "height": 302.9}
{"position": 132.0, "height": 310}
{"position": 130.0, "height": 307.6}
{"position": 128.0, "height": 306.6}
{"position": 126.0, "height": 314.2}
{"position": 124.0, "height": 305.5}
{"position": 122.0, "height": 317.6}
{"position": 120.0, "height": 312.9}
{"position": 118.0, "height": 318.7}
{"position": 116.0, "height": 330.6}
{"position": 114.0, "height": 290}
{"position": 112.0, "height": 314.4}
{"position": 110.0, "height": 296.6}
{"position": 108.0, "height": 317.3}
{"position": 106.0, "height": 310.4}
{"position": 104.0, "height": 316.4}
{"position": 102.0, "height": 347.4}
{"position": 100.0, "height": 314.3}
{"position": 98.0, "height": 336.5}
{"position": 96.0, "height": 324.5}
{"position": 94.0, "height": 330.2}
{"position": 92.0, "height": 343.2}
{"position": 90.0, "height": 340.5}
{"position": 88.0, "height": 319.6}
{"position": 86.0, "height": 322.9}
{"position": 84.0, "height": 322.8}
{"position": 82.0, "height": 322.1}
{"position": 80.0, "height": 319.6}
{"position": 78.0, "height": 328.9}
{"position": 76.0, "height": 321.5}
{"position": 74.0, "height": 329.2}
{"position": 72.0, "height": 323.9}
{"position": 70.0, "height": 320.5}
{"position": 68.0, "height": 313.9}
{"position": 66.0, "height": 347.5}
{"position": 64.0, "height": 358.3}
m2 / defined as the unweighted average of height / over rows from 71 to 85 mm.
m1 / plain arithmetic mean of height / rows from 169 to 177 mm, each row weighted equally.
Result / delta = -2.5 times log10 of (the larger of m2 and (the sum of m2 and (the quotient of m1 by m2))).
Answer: -6.28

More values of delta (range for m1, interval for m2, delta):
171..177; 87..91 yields -6.30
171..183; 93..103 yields -6.30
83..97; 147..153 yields -6.30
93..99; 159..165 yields -6.43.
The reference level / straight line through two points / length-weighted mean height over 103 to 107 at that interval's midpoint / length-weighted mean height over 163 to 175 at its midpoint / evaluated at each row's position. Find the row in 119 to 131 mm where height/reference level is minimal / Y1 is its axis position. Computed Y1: 130.0 mm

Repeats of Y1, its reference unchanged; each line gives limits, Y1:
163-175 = 174.0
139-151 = 146.0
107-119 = 114.0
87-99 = 96.0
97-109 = 106.0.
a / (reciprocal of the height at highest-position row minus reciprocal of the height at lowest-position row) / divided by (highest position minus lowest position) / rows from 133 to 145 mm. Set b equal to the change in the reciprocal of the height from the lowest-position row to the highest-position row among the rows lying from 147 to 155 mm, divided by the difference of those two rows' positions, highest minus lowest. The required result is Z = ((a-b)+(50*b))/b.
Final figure 50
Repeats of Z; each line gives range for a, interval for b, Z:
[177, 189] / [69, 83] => 86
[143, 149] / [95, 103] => 48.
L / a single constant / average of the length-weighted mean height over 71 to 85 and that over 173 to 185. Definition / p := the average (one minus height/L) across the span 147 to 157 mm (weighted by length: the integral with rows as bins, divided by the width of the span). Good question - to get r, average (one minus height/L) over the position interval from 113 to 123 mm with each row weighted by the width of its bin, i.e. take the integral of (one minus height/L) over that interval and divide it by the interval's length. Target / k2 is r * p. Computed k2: 0.0002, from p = 0.00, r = 0.081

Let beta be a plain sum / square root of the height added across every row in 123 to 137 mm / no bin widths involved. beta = 123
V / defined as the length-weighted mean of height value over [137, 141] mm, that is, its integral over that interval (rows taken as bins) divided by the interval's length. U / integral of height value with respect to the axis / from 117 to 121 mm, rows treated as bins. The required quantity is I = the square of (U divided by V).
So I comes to 16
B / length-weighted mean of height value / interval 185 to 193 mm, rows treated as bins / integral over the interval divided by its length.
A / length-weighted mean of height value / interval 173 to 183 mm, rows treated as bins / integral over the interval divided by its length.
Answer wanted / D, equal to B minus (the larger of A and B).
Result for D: 0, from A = 357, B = 380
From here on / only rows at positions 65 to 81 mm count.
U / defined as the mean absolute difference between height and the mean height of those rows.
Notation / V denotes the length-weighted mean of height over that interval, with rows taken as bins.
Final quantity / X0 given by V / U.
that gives 45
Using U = 7.2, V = 326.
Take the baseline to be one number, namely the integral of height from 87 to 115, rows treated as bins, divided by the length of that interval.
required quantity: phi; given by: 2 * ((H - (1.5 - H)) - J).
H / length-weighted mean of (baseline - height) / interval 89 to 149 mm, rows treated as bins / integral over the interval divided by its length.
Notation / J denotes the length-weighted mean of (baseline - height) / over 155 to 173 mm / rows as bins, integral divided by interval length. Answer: 86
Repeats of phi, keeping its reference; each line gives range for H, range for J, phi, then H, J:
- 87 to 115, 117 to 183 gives 30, 0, -16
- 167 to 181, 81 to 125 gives -166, -40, 1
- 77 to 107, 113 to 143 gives -40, -5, 8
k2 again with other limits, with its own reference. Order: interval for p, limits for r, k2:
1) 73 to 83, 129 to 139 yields 0.0041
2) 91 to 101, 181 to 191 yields -0.0035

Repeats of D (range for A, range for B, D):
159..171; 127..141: -56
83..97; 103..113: -18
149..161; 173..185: 0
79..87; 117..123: -5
